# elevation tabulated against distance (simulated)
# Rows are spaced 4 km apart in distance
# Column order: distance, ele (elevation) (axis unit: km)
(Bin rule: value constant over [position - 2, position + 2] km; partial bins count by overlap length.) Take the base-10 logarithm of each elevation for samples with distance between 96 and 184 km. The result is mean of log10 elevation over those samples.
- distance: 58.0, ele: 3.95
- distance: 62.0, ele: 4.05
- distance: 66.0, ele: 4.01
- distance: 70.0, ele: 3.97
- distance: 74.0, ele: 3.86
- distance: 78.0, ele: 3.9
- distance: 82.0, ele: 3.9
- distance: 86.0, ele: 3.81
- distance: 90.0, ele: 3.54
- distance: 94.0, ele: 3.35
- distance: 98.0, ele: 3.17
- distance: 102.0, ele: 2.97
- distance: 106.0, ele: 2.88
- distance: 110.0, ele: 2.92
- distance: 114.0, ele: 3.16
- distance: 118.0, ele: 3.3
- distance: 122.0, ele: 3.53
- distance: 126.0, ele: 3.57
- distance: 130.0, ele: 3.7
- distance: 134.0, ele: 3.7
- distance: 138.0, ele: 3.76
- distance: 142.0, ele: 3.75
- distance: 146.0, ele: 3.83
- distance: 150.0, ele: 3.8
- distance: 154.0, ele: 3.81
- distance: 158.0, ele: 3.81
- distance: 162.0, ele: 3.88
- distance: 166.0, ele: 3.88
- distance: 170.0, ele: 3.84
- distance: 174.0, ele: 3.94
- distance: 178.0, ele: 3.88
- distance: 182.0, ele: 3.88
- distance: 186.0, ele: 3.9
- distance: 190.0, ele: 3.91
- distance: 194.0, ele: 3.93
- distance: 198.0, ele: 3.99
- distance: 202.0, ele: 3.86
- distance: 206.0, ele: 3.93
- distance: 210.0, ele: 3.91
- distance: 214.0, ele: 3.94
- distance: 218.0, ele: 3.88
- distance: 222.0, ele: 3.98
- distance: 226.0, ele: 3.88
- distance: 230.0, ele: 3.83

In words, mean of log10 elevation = 0.553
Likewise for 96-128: 0.502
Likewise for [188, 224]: 0.594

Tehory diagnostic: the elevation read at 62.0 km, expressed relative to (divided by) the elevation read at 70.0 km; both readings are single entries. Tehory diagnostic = 1.02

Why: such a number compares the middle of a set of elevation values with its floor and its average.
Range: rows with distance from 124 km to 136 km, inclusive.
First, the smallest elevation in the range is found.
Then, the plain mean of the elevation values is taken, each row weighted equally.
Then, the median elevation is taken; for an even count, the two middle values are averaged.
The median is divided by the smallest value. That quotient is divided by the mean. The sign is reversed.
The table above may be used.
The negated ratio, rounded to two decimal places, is -0.28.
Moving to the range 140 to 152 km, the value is -0.27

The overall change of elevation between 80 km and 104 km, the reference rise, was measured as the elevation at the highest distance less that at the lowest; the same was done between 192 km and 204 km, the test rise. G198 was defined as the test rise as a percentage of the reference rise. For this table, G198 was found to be 8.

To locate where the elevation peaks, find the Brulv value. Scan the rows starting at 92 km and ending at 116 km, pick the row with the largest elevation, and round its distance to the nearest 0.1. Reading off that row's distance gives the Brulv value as 94.0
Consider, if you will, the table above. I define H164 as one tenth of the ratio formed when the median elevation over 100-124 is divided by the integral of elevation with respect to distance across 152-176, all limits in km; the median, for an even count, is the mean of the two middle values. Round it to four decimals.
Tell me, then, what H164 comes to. 0.0033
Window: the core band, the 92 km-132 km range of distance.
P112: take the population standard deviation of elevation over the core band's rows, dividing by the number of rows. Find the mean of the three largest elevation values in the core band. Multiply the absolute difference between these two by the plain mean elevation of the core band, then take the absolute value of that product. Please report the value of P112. 10.8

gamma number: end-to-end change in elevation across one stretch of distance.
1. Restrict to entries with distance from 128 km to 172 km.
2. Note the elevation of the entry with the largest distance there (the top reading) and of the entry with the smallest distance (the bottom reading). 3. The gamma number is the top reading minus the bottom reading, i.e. 0.14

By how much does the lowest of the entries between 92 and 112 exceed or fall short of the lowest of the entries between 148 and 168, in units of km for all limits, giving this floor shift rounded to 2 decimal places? -0.92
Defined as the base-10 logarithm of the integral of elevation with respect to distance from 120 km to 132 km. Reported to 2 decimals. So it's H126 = 1.64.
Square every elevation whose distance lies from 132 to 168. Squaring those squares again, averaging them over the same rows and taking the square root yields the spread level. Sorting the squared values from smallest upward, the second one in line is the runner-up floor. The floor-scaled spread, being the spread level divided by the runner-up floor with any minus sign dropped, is 1.03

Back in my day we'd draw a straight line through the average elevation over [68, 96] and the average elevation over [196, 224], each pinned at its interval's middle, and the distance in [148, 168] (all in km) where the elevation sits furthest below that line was 158.0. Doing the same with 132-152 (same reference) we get 134.0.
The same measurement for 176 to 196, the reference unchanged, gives 182.0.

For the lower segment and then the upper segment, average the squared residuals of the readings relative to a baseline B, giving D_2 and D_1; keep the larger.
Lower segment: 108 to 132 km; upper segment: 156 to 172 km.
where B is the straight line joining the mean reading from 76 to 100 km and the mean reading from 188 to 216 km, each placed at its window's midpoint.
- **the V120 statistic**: 0.17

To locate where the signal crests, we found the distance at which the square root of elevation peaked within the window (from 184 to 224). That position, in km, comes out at 198.0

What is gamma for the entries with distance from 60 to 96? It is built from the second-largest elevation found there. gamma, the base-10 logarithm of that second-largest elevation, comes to 0.603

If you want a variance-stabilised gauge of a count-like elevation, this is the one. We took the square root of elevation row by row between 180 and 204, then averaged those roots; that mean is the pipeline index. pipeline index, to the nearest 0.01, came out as 1.98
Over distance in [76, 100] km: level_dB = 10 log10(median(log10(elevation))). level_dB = -2.48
